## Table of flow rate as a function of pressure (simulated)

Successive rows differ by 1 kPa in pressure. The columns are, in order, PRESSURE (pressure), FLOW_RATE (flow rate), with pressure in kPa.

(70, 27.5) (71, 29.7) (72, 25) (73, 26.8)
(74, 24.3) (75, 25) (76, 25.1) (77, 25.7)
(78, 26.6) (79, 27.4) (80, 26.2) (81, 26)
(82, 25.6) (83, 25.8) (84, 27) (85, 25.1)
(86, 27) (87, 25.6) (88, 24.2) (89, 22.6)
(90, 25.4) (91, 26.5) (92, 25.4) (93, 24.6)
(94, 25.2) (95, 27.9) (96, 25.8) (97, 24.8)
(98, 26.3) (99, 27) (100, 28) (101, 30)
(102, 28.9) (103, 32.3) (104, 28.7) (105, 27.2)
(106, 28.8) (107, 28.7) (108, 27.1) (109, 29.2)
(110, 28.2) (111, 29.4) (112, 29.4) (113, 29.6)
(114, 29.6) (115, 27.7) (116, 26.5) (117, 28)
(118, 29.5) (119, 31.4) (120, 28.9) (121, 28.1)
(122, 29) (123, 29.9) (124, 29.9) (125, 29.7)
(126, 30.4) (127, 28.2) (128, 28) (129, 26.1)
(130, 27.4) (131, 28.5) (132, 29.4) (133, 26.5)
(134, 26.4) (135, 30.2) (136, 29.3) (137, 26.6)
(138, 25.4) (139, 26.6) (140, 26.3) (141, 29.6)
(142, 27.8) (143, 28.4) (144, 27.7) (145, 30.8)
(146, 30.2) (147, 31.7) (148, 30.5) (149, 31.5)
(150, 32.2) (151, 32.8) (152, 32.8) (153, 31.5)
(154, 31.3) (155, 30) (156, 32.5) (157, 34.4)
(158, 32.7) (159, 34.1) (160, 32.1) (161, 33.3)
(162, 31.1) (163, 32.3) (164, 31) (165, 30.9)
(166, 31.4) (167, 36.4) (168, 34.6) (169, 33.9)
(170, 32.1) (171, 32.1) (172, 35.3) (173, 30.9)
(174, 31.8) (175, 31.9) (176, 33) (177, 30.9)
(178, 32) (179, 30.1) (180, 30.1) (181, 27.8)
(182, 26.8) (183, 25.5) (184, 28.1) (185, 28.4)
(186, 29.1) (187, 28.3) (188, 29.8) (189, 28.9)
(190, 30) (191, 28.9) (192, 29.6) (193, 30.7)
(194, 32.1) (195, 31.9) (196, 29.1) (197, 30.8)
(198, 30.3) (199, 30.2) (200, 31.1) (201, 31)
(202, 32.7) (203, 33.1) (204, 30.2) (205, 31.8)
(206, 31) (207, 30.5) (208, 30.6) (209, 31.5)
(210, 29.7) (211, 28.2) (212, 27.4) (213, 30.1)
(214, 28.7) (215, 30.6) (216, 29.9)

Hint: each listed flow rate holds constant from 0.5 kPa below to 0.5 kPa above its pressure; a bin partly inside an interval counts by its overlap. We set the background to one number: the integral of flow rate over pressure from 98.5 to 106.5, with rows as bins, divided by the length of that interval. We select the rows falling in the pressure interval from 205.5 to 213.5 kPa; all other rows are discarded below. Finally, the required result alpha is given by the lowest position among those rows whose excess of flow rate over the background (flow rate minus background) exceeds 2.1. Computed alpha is 206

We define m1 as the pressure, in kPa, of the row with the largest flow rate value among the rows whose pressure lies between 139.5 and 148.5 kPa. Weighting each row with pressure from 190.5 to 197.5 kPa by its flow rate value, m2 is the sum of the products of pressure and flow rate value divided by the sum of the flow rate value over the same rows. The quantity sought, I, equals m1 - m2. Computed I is -47.0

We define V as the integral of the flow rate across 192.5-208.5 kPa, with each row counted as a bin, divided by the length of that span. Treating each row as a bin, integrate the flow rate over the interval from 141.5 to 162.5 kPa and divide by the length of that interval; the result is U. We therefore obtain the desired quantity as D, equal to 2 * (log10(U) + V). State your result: 65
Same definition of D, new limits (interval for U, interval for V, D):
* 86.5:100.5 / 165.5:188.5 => 65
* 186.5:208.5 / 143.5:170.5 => 67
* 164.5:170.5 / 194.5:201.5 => 64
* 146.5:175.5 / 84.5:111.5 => 57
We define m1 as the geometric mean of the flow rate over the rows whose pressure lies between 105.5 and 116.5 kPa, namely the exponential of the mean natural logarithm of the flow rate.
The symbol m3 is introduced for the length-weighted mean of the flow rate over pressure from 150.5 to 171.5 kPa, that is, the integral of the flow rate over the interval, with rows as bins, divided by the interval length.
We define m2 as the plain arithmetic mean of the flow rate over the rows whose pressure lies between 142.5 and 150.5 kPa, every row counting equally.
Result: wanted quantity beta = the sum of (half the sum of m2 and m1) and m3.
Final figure 62.0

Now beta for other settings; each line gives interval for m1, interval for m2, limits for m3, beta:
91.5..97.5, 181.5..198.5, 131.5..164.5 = 57.7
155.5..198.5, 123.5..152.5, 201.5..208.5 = 61.4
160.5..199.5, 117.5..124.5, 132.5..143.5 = 57.7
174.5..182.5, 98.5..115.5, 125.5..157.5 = 58.9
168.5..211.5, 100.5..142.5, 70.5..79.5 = 55.7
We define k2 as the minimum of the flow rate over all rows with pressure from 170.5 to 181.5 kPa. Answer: 27.8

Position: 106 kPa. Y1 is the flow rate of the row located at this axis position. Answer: 28.8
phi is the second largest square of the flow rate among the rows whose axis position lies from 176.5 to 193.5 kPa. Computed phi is 955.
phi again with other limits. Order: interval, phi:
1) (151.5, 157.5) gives 1076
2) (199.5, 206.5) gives 1069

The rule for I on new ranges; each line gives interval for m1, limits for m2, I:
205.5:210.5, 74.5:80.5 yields 131.5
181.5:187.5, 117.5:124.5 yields 65.0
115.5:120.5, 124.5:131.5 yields -8.9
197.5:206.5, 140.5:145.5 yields 60.0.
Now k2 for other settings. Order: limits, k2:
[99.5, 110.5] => 27.1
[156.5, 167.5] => 30.9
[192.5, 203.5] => 29.1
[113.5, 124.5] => 26.5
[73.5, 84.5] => 24.3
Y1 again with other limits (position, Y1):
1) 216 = 29.9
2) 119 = 31.4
